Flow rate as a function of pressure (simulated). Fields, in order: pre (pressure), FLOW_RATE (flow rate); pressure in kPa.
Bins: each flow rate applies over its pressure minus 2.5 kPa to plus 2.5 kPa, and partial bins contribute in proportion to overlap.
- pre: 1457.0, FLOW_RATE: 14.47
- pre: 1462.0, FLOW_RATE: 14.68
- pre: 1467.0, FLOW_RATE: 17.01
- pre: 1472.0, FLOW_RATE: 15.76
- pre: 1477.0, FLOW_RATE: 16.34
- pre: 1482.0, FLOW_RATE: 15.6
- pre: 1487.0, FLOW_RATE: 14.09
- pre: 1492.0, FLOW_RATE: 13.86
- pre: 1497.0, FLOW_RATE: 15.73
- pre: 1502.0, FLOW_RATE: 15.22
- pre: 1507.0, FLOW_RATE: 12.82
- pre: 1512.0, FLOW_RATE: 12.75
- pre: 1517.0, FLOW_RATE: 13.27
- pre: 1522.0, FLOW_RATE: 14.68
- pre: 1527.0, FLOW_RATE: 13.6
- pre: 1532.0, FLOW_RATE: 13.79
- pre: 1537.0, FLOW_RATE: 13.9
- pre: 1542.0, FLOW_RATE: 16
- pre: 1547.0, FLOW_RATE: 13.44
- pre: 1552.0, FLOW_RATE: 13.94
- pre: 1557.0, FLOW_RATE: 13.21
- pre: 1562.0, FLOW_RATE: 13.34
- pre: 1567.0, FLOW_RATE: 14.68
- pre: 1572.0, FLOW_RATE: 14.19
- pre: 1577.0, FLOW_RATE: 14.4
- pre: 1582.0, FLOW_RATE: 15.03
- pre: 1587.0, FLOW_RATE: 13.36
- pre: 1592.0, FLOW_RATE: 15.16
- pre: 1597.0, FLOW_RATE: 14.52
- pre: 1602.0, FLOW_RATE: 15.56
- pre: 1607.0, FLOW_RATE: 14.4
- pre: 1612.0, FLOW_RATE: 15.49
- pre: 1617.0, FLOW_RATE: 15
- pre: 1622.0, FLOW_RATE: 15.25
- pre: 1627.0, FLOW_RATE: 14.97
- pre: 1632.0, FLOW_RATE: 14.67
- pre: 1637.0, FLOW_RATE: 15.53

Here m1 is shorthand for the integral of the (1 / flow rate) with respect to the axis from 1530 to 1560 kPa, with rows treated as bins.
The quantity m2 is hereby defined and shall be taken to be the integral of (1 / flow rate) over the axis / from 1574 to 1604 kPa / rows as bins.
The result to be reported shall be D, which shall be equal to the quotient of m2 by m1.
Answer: 0.96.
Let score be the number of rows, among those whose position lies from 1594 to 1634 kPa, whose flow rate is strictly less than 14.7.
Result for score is 3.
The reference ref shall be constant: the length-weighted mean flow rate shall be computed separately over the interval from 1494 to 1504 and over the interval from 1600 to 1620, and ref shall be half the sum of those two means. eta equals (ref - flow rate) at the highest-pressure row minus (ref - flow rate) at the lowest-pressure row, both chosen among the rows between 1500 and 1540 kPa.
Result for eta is 1.3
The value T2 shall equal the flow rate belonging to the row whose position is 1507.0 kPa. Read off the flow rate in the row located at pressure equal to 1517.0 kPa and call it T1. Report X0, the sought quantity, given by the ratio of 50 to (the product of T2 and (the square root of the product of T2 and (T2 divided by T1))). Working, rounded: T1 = 13.27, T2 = 12.82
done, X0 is 1.11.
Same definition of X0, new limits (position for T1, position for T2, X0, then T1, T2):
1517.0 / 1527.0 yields 0.98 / 13.27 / 13.6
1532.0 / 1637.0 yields 0.77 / 13.79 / 15.53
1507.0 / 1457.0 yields 0.86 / 12.82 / 14.47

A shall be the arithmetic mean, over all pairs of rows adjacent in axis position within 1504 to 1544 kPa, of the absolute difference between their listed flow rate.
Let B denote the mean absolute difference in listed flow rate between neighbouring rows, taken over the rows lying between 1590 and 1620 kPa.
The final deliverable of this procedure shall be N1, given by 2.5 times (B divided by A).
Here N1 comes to 2.8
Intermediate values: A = 0.78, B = 0.9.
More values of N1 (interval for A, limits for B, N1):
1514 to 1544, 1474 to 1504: 2.5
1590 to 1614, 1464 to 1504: 2.4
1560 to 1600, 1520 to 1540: 1.2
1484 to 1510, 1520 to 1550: 2.4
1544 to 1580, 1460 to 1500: 5.4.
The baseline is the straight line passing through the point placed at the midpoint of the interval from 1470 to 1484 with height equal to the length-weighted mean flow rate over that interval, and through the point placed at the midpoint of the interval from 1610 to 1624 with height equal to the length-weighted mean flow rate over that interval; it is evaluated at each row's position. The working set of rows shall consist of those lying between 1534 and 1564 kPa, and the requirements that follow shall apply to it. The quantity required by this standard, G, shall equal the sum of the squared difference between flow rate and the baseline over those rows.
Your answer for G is 20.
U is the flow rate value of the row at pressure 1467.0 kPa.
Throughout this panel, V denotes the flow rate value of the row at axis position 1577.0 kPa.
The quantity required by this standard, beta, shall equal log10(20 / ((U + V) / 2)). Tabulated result 0.105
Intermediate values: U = 17.01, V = 14.4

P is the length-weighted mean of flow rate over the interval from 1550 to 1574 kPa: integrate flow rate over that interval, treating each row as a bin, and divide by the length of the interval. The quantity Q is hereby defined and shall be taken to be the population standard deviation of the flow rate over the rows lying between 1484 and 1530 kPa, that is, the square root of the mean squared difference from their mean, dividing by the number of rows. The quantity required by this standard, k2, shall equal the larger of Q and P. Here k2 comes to 13.9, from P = 13.9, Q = 0.98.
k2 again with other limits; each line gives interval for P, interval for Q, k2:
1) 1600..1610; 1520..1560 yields 15.0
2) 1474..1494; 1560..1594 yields 15.0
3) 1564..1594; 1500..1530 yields 14.4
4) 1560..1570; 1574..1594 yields 14.1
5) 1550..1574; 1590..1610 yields 13.9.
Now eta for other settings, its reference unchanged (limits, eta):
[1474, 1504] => 1.1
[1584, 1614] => -2.1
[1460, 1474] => -1.1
